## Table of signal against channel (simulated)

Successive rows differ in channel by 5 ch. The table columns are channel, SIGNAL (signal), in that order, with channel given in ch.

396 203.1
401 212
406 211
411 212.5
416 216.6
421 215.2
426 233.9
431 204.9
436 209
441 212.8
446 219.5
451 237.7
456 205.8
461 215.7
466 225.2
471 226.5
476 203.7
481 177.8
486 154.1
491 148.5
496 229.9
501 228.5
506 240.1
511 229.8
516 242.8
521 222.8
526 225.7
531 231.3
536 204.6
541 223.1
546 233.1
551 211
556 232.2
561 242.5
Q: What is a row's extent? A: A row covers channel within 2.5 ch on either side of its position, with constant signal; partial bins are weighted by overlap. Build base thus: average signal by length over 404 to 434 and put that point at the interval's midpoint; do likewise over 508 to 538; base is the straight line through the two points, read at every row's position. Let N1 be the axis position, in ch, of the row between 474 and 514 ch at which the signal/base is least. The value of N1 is 491 ch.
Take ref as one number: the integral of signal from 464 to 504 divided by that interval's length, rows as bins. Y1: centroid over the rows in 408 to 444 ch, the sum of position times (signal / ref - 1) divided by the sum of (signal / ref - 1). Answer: 424.9 ch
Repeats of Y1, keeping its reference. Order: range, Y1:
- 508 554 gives 528.3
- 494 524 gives 508.5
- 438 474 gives 457.0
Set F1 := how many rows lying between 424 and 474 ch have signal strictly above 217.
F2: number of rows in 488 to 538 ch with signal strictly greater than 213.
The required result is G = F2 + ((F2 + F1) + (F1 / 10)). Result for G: 21.5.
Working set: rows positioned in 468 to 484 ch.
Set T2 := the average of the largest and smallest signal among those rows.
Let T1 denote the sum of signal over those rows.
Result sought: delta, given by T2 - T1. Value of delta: -406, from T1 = 608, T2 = 202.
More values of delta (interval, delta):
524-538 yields -444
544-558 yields -454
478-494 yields -317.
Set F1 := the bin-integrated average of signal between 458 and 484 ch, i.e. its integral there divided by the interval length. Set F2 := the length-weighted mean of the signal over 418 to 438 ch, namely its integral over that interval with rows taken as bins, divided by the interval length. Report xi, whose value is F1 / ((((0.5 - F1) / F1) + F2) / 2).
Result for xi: 1.94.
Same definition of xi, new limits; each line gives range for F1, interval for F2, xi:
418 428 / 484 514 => 2.18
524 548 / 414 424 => 2.07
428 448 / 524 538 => 1.93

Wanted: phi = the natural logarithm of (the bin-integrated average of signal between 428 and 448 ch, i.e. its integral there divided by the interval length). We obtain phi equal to 5.36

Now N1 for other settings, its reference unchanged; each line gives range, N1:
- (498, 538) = 536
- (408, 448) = 431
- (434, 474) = 456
